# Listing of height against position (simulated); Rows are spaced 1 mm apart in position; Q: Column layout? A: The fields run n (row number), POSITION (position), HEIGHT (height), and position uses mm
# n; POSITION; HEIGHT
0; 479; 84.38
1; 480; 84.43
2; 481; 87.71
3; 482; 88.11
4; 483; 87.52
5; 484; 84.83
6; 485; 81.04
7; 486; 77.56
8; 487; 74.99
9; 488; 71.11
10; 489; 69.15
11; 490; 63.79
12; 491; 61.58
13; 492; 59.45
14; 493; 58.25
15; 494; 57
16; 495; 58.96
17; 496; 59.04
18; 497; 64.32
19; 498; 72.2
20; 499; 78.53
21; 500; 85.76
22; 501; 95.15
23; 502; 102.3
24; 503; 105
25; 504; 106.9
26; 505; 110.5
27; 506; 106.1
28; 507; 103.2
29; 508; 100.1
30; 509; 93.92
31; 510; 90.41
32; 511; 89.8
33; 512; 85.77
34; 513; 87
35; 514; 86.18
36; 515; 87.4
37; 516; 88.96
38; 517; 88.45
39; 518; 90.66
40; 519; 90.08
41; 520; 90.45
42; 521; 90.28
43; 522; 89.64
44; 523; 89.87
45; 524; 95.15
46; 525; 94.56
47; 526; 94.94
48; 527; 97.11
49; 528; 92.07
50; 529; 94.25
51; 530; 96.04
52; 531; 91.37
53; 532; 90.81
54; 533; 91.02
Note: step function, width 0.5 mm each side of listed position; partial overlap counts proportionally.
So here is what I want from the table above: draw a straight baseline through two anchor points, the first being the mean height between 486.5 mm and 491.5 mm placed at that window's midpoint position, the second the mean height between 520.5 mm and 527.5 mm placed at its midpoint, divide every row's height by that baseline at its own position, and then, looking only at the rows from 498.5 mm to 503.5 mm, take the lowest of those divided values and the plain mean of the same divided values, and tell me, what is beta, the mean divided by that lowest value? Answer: 1.17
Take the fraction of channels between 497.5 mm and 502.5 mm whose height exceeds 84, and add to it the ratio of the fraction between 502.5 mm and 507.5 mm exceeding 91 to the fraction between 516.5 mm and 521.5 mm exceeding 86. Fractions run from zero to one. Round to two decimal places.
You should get 1.60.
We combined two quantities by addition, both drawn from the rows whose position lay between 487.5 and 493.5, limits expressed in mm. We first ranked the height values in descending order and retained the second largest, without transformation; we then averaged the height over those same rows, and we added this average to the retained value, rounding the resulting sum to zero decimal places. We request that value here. 133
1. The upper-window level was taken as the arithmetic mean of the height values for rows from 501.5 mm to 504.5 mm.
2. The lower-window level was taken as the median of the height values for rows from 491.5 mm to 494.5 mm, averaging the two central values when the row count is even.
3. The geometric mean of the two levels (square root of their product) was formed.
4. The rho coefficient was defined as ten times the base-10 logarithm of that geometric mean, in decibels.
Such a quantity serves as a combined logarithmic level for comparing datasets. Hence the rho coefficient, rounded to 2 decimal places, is 18.93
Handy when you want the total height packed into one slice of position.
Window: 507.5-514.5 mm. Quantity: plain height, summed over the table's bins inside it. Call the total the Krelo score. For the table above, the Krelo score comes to 633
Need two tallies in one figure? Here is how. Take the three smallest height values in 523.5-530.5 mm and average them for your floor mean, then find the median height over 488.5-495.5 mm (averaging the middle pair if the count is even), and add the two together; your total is 153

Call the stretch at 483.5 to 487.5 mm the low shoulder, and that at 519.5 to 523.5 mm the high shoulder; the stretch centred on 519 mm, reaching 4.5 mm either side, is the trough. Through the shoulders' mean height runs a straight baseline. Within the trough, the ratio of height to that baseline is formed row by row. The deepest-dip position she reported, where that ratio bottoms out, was 515 mm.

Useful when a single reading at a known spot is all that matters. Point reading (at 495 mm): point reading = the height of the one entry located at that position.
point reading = 58.96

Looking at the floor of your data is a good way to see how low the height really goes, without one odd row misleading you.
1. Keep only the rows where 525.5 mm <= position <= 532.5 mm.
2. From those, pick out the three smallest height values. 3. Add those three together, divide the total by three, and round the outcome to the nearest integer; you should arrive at 91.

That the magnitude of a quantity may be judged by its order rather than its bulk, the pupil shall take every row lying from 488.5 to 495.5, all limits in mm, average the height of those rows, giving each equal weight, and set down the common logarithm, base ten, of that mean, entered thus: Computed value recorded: 1.79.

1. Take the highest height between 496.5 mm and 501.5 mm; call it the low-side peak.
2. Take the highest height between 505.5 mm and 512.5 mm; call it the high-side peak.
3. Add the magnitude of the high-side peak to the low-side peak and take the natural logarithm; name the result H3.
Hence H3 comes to 5.30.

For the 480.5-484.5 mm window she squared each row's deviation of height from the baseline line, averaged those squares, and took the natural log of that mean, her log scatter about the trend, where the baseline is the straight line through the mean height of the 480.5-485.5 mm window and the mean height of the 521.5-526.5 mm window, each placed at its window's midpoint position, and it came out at 1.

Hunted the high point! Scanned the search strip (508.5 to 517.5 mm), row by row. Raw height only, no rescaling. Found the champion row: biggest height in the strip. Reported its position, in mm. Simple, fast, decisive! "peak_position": 509 mm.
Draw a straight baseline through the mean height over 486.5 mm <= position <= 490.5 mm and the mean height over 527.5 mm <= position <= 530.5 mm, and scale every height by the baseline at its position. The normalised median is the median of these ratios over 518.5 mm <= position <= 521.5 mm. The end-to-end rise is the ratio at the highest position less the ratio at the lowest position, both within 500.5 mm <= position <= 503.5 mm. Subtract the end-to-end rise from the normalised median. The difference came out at 0.91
